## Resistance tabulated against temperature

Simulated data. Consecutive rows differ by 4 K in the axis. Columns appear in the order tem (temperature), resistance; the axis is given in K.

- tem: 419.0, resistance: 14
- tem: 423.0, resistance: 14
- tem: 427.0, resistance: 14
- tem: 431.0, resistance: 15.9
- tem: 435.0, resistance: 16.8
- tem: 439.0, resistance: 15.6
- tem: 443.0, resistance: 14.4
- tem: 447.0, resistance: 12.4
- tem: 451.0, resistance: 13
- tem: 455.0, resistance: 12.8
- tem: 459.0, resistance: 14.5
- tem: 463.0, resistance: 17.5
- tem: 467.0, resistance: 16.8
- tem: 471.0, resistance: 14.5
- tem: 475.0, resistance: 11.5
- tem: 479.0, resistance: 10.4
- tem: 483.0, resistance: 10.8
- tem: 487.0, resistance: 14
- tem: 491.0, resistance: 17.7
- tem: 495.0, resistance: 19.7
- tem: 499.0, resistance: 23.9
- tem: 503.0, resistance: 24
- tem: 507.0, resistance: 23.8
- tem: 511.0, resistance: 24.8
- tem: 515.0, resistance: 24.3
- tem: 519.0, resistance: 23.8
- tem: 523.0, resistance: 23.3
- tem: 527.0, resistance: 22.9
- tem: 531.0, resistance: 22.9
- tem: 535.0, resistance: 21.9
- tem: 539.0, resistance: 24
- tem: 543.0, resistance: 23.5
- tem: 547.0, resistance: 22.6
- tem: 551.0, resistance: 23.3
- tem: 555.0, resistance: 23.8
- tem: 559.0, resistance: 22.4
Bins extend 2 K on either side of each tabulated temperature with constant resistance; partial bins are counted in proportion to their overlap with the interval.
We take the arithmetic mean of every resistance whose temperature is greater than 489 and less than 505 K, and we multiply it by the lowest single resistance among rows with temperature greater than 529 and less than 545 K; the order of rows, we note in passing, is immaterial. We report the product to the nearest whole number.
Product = 467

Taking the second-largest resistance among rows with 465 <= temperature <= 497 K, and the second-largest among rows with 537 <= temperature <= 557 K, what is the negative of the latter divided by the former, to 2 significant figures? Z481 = -1.3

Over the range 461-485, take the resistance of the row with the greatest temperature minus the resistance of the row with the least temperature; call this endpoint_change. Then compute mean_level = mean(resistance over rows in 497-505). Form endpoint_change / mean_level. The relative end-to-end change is -0.28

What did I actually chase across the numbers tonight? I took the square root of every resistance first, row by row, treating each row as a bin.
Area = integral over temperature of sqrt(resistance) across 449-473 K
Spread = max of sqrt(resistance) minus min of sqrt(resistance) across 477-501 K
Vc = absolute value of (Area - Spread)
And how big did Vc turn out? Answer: 91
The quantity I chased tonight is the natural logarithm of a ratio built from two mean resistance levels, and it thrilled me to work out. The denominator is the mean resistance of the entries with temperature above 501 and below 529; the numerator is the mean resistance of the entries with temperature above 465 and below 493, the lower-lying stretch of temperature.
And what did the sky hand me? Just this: -0.56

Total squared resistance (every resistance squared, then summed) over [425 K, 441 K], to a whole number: 974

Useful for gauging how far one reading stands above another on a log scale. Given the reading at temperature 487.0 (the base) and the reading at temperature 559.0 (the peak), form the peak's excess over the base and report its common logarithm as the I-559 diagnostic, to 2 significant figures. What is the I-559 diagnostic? 0.92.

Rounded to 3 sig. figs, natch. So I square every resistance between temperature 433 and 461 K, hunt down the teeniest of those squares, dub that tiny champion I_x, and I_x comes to 154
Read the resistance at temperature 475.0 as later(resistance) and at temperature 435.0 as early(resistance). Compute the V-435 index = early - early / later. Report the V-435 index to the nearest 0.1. 15.3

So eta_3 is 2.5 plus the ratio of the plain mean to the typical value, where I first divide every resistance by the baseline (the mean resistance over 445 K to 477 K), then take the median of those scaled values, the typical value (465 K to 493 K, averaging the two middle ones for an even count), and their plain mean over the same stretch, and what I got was 3.48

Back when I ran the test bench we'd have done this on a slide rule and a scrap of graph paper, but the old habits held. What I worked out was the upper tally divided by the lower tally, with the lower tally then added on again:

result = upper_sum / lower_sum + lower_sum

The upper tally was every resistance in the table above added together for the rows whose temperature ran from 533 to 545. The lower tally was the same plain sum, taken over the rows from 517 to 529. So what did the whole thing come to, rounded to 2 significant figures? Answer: 71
